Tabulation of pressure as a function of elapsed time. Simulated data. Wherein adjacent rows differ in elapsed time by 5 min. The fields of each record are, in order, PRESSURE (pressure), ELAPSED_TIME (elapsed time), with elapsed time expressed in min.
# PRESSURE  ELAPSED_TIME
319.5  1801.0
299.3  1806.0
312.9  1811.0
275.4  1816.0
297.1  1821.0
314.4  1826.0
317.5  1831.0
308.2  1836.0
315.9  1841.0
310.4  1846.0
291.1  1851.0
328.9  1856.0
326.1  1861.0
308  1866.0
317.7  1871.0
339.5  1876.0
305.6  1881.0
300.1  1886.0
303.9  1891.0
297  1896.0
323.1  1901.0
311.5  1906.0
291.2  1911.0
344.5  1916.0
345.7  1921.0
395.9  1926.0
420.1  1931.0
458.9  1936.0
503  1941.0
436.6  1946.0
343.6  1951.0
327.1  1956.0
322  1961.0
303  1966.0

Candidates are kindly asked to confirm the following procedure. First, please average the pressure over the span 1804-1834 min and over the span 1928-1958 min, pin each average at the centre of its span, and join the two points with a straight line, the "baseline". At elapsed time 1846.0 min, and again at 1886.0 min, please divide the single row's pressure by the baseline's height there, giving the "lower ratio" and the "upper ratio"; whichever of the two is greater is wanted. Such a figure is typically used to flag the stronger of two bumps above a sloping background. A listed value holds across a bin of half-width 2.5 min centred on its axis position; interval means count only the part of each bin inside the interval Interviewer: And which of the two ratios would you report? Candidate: 0.948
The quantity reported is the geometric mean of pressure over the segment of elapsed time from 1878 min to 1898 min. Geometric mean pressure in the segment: 302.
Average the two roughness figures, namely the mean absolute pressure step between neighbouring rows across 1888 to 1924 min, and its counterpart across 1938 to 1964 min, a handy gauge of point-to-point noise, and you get 33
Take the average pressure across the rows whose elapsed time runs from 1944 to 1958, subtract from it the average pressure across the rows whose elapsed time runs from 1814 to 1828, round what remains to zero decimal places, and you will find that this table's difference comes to 73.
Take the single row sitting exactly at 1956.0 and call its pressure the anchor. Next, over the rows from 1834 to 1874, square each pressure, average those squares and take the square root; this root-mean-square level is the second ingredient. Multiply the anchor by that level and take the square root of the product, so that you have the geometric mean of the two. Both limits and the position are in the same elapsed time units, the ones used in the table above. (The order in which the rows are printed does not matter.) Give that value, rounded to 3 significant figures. 320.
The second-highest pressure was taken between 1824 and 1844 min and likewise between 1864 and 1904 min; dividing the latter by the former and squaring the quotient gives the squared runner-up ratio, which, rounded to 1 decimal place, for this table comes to 1.0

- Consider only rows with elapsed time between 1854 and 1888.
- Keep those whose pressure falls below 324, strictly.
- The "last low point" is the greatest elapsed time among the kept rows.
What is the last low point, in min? 1886.0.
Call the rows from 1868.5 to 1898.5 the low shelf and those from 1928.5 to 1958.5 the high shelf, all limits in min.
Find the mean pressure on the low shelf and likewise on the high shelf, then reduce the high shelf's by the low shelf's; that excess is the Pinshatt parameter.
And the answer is 104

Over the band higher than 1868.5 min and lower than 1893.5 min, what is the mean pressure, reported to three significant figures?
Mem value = 313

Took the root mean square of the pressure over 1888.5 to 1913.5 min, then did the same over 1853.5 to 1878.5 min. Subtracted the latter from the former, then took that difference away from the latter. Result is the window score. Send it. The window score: 343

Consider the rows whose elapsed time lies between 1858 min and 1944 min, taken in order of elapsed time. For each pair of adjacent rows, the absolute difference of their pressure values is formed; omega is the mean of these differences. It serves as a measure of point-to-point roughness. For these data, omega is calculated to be 23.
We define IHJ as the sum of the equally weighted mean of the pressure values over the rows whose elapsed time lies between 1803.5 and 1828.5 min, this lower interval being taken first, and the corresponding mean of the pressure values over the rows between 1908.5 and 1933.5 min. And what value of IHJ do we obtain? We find 659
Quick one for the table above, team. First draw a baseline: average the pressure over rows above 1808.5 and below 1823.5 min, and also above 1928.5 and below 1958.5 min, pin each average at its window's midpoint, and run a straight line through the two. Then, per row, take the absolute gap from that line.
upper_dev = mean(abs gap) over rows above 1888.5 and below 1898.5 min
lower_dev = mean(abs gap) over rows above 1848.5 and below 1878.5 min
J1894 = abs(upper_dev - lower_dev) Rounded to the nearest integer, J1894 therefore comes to 46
